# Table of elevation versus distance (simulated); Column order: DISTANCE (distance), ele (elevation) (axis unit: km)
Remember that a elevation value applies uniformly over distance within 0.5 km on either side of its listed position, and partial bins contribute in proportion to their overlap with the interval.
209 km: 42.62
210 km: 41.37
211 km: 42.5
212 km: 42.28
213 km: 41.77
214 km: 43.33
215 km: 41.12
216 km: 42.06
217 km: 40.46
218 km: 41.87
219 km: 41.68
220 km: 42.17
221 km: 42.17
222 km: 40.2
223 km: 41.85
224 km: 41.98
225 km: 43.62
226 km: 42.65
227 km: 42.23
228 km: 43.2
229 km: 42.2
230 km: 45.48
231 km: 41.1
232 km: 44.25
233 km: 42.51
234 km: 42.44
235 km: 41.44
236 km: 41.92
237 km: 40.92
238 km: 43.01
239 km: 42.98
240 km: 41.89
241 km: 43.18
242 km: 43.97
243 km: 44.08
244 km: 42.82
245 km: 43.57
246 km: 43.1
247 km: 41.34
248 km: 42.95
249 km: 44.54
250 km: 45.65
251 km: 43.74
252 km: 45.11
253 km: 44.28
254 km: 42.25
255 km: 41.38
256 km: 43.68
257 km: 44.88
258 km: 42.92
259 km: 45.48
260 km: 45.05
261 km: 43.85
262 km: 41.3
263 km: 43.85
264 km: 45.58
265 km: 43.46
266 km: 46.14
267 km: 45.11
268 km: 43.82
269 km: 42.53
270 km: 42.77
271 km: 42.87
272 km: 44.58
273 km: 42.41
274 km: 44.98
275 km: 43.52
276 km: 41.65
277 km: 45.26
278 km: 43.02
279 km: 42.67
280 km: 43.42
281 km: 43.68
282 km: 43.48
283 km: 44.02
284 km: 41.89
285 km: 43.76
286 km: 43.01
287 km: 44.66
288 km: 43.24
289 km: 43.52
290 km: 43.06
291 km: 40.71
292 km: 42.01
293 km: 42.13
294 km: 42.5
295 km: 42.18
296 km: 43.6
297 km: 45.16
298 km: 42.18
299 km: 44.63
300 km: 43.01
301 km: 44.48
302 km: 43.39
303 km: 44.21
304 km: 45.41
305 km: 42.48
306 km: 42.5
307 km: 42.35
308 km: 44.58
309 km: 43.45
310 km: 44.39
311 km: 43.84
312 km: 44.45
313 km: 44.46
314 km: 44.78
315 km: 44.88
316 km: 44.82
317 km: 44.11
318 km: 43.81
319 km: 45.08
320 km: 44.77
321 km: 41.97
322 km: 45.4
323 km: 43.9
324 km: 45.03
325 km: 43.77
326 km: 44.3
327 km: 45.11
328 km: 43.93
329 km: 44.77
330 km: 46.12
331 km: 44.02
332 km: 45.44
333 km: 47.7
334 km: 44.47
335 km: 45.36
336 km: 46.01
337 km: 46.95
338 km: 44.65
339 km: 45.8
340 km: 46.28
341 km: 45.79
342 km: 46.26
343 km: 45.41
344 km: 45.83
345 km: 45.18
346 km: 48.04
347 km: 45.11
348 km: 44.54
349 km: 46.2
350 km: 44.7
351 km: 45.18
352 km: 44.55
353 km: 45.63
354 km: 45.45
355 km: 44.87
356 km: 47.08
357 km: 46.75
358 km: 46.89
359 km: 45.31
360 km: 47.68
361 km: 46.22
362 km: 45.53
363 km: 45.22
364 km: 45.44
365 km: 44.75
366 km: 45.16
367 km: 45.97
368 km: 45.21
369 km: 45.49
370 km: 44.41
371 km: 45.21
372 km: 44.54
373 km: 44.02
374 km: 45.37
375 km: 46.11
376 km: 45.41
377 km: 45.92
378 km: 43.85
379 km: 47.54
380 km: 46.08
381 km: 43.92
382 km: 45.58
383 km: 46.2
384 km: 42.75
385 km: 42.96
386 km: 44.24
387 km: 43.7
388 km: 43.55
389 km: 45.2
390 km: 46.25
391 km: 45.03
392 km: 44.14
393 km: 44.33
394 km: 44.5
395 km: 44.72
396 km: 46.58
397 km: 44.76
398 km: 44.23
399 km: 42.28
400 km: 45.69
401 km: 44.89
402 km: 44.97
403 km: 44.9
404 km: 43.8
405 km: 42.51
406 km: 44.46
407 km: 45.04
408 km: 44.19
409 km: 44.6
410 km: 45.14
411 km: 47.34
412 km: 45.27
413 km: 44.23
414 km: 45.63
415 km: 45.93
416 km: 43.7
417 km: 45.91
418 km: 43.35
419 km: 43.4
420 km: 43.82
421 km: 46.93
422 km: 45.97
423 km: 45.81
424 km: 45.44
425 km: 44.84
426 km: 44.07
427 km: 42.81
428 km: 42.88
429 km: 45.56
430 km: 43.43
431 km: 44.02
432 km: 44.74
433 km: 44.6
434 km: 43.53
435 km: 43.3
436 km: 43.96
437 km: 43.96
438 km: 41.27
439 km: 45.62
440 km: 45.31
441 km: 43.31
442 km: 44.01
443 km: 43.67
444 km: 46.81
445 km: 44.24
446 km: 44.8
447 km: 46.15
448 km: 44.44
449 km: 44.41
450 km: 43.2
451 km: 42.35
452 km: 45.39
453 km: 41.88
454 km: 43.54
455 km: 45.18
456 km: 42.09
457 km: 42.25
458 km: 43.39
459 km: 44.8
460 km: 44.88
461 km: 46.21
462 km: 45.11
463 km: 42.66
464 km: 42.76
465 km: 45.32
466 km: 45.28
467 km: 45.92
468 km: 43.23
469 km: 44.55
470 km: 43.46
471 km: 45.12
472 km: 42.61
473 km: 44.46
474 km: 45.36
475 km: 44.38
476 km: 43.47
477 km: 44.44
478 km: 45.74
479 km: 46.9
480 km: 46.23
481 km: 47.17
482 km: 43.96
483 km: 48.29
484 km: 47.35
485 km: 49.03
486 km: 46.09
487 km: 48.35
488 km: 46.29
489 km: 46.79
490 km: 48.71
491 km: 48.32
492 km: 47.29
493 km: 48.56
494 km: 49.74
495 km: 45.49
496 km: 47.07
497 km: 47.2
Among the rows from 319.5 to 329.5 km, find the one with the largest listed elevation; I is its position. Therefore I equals 322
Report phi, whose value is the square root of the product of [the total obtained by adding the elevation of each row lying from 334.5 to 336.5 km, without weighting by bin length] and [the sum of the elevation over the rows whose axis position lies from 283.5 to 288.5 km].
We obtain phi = 141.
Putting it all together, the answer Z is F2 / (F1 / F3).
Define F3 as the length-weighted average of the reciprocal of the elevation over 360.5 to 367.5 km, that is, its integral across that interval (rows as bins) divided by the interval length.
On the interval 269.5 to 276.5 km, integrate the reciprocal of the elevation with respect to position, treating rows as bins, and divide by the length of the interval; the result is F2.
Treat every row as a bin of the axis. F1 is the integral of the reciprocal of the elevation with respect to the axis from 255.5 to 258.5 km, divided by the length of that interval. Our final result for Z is 0.0223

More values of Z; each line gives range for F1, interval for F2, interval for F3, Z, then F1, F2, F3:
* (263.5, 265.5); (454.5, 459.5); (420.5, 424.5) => 0.0222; 0.0225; 0.0230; 0.0217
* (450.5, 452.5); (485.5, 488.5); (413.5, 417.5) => 0.0206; 0.0228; 0.0213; 0.0221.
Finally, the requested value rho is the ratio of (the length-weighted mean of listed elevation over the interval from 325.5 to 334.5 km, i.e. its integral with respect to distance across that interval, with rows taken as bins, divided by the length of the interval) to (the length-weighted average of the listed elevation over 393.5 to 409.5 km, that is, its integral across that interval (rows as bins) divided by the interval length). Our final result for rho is 1.01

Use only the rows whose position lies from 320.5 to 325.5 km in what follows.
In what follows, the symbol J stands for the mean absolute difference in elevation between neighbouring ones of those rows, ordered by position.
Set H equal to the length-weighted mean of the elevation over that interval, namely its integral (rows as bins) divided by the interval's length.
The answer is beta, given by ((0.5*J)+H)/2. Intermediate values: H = 44.0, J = 1.8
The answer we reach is 22.5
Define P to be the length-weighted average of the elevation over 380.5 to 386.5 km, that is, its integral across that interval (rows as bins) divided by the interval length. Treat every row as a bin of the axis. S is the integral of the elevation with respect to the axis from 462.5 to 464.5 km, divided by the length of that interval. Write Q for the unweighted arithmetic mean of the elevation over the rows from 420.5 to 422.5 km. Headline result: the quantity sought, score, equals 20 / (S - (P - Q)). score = 0.446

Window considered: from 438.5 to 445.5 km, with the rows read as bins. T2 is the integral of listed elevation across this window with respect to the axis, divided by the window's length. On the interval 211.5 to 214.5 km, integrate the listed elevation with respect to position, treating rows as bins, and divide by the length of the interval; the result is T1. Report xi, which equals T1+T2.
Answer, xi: 87.2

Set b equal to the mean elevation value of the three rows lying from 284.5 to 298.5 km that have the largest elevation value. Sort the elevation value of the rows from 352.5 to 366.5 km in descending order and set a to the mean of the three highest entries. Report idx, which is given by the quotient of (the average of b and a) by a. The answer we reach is 0.972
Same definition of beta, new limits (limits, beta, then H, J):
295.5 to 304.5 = 22.4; 44.0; 1.6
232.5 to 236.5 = 21.2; 42.1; 0.5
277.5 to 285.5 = 21.8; 43.2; 0.9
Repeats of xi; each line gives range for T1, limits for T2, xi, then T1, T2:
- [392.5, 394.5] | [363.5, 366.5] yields 89.5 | 44.4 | 45.1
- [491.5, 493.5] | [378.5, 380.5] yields 94.7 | 47.9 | 46.8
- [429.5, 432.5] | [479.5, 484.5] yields 90.7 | 44.1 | 46.6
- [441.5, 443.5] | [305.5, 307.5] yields 86.3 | 43.8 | 42.4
